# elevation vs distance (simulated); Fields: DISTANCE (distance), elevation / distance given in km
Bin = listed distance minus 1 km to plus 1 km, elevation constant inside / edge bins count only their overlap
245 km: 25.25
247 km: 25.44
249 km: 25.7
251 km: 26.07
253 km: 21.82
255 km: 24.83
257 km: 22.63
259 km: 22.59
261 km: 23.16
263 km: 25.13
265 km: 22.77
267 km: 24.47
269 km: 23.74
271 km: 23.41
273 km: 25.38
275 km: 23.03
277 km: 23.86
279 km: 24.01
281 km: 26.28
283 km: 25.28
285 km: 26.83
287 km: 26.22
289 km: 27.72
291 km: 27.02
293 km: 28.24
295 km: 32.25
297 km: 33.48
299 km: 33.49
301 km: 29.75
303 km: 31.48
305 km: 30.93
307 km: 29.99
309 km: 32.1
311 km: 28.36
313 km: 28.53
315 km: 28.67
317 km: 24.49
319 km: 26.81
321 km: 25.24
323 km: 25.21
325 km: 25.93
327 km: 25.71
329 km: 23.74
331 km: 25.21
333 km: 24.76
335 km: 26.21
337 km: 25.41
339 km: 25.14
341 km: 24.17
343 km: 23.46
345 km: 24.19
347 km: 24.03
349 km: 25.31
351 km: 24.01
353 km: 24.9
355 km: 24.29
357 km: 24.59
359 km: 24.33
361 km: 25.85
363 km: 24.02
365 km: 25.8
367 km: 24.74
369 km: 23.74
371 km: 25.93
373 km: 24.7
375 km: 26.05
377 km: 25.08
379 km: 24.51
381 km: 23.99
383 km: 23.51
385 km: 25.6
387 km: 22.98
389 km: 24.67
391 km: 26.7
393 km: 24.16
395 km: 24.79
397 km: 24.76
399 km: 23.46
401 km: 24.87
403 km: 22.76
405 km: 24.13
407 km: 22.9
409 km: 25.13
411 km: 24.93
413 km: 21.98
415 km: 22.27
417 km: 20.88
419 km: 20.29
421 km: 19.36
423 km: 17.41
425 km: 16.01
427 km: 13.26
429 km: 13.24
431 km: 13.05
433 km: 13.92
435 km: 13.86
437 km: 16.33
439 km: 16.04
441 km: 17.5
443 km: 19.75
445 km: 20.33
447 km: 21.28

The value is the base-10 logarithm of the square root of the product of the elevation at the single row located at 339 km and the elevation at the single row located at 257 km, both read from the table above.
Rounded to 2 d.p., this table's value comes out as 1.38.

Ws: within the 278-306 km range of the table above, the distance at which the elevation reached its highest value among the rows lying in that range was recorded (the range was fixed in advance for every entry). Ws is 299 km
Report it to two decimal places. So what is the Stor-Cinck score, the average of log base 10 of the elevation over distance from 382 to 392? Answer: 1.39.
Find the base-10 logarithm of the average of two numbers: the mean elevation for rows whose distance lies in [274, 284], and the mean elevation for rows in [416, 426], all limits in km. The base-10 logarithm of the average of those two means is 1.34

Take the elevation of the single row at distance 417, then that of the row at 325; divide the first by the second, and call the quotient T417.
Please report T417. 0.81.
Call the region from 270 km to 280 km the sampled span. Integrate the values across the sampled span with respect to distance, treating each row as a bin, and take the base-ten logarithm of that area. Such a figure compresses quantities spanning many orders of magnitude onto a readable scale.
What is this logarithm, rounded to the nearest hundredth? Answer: 2.38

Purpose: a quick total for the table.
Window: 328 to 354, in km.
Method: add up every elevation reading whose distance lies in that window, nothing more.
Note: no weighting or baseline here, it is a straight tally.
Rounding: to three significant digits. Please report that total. 321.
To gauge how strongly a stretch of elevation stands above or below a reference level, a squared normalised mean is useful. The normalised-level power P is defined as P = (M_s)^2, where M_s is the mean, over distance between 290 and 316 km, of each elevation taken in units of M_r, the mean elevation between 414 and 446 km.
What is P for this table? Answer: 3.1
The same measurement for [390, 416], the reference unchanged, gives 2.0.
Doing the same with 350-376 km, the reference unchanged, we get 2.1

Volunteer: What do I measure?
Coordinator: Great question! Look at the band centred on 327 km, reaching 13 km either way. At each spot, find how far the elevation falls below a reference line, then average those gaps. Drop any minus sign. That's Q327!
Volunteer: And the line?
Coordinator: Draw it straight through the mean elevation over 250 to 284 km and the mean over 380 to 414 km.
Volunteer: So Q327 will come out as 1.5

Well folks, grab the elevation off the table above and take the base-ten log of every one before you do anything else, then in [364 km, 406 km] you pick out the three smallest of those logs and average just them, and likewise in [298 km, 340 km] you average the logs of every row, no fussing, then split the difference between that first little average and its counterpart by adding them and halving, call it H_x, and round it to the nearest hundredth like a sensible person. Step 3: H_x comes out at 1.40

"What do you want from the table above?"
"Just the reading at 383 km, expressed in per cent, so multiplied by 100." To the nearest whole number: 2351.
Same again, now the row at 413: 2198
